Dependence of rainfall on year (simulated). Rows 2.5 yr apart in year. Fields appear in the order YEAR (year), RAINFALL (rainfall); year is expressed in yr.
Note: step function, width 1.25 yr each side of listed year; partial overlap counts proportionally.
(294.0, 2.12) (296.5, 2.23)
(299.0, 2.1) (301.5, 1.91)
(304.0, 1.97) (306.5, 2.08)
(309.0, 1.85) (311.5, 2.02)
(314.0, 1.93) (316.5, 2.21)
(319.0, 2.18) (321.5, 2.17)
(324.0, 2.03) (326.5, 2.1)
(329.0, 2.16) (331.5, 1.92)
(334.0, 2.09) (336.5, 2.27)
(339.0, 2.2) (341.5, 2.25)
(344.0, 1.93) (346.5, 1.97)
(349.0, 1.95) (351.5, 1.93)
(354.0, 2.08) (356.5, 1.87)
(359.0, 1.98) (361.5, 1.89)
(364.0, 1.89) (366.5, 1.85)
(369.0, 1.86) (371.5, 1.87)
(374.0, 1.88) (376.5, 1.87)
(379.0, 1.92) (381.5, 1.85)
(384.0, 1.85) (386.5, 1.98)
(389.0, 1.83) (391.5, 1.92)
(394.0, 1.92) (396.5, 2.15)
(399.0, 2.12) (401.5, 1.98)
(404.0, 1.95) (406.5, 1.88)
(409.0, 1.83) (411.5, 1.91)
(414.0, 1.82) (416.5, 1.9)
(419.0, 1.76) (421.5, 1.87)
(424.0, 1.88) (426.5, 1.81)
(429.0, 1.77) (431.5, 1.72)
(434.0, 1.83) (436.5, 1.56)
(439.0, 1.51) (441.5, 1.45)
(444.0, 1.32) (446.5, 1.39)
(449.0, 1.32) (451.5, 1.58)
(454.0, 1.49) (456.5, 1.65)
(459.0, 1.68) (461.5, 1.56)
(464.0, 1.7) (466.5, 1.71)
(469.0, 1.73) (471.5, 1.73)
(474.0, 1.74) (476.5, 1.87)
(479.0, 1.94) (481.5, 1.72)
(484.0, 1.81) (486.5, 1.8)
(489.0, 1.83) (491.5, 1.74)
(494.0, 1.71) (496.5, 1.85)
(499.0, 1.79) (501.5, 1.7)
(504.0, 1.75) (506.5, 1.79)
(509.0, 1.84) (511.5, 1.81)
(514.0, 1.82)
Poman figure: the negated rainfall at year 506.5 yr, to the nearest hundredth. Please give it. -1.79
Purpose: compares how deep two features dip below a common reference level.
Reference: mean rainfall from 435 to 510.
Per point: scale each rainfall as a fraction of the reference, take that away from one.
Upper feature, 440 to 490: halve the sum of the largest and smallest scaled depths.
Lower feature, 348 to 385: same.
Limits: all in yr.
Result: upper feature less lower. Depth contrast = 0.20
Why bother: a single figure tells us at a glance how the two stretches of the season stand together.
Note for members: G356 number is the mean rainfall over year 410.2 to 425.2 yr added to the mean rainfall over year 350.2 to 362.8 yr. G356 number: 3.81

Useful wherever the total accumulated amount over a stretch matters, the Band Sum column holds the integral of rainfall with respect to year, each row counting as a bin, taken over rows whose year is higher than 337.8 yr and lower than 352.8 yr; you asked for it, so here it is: 31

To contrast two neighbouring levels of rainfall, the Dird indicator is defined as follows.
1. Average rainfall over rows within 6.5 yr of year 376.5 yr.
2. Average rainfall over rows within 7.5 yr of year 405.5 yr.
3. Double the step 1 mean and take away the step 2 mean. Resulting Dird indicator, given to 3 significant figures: 1.81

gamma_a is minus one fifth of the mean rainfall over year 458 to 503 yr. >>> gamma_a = -0.35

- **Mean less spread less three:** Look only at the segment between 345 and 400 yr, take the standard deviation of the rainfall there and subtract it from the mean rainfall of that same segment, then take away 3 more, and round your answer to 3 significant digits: -1.16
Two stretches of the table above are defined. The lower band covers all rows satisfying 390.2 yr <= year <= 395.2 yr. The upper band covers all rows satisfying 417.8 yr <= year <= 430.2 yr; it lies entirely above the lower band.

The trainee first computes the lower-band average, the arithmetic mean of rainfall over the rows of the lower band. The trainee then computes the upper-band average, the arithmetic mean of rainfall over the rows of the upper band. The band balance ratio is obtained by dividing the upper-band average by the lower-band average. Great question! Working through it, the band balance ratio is 0.95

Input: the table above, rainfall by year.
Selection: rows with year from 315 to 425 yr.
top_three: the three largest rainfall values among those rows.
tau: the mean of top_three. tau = 2.24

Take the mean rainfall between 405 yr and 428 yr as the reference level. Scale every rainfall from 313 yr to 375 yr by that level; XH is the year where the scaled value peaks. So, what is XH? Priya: 336.5 yr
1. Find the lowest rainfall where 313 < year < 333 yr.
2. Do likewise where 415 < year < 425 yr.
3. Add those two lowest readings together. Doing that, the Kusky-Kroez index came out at 3.68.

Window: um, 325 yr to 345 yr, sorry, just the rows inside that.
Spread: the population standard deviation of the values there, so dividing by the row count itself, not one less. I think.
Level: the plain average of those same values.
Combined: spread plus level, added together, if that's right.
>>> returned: 2.24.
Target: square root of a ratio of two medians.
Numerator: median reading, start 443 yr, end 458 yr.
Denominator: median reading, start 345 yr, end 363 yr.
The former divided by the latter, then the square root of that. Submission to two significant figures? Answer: 0.86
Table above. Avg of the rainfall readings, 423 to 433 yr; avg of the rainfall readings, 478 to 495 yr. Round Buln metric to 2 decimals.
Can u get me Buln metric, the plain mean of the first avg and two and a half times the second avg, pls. 3.14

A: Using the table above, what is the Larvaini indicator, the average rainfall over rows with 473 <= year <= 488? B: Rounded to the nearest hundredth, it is 1.81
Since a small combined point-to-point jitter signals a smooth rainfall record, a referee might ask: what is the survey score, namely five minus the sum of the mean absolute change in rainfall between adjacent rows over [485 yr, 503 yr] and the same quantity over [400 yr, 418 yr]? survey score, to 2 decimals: 4.86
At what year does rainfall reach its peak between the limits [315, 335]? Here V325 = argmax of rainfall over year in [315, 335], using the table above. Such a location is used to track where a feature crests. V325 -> 316.5 yr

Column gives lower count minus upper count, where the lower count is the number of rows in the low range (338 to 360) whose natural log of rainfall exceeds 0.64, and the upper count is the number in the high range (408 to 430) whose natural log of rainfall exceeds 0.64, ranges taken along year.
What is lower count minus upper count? 6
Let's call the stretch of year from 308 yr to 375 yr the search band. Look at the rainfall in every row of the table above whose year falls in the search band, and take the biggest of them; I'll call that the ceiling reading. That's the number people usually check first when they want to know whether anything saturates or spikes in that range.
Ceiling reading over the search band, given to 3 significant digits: 2.27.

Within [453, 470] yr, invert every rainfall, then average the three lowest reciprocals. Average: 0.584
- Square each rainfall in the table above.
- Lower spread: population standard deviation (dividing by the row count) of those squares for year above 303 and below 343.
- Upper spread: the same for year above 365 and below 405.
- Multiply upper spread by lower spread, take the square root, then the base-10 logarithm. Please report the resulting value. -0.37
